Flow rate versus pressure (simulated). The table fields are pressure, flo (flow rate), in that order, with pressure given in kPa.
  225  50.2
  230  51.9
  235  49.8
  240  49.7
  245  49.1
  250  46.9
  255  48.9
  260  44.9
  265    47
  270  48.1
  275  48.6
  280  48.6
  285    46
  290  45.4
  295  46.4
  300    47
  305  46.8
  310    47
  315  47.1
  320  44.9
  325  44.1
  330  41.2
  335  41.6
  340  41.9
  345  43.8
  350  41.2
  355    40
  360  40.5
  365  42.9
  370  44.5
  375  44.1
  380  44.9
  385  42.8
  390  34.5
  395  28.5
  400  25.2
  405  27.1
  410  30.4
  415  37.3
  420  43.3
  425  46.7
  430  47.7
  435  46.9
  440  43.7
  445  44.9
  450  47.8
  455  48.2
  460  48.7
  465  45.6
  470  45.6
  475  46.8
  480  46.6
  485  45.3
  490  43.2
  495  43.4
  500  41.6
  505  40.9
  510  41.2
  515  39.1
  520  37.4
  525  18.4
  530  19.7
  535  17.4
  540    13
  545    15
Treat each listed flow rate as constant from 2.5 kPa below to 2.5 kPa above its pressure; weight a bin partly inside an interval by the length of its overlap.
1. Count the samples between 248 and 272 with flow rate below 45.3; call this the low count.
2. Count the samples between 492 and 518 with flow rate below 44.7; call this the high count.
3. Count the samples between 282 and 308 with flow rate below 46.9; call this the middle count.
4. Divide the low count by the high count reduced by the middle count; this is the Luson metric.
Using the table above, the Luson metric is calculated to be 1.0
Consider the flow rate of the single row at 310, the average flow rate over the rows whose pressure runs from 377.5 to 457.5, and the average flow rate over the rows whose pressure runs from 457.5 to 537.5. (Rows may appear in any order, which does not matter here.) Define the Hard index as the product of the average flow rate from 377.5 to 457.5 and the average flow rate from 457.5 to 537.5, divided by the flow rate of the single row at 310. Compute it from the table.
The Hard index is 33.0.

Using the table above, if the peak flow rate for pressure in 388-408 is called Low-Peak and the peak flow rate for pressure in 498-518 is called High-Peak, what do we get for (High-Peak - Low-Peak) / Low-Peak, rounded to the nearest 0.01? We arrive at 0.21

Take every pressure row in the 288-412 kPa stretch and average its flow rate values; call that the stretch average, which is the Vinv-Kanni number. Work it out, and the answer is 41.0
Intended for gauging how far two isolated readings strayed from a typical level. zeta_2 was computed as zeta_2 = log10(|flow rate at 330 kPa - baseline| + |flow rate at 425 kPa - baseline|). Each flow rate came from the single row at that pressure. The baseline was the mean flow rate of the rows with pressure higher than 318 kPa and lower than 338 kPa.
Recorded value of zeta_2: 0.74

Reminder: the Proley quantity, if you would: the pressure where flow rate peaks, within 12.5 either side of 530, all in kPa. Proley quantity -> 520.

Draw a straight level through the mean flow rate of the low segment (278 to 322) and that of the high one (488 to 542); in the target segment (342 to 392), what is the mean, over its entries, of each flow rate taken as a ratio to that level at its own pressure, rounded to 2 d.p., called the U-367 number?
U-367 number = 1.00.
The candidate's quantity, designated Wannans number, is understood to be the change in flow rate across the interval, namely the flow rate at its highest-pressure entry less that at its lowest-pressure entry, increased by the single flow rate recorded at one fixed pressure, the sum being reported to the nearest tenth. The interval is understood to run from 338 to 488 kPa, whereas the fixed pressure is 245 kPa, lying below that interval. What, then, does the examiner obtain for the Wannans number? 52.5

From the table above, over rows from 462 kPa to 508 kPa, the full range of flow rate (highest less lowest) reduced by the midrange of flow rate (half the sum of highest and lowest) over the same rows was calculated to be -38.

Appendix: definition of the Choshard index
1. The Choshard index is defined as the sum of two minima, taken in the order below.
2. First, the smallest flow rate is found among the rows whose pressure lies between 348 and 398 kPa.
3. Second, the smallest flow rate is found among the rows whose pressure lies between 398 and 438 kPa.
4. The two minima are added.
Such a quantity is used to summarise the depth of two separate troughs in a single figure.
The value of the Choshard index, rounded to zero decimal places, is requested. 54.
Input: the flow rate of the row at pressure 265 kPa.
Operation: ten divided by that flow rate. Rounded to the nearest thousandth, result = 0.213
